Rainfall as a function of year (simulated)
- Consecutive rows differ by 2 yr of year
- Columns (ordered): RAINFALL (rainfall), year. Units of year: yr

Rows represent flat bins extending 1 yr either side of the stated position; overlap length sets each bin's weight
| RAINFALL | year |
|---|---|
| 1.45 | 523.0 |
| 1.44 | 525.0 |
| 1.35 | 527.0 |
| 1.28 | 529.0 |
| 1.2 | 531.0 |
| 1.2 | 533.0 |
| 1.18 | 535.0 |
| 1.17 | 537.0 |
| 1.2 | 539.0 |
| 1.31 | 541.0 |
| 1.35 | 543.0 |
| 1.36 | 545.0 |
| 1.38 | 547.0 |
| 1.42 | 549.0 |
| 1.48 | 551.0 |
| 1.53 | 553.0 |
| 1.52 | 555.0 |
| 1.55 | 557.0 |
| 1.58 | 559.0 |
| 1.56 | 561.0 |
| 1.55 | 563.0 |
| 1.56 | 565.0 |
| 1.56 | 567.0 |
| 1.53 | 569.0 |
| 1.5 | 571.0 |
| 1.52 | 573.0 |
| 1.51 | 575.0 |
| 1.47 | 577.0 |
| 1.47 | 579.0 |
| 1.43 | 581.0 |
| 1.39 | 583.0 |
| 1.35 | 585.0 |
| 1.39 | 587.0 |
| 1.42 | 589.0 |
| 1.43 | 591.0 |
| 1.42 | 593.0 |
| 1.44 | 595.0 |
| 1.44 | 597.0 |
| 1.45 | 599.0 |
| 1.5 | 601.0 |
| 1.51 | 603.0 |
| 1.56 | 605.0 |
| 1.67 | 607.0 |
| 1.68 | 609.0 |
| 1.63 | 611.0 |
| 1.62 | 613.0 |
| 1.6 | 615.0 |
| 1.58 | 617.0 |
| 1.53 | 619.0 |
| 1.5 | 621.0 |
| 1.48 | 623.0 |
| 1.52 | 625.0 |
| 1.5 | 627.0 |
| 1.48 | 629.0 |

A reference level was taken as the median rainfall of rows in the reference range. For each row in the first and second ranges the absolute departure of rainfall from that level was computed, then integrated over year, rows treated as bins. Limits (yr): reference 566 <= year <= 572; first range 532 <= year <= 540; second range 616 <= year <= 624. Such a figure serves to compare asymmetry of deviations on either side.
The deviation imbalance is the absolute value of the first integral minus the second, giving 2.5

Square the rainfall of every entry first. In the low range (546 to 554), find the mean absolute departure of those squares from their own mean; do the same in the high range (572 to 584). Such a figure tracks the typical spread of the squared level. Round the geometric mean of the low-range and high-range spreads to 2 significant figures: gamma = 0.13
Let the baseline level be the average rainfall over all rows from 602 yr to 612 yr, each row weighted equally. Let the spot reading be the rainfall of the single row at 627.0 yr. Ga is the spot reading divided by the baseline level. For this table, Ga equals 0.93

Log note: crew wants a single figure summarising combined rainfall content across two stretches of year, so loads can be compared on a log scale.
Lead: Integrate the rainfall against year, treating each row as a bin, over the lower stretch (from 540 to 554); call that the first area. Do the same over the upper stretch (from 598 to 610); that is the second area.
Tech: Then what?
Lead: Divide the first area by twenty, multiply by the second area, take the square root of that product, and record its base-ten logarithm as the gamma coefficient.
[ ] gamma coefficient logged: 0.63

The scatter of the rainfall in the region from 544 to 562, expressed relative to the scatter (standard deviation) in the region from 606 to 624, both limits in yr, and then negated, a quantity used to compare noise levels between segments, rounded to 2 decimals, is -1.14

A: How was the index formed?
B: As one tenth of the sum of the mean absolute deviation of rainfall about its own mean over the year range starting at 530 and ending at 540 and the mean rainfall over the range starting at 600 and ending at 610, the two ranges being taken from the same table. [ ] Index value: 0.160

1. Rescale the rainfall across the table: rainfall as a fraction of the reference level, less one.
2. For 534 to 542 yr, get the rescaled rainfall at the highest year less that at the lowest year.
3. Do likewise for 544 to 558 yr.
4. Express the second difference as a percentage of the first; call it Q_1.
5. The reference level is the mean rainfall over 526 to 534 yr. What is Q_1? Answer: 146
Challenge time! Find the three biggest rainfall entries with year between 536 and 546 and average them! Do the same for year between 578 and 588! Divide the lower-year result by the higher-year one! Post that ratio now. 0.94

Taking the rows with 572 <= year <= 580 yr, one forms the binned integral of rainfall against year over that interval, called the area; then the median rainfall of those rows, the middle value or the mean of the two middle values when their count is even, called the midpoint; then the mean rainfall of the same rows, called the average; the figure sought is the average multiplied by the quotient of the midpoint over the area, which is 0.186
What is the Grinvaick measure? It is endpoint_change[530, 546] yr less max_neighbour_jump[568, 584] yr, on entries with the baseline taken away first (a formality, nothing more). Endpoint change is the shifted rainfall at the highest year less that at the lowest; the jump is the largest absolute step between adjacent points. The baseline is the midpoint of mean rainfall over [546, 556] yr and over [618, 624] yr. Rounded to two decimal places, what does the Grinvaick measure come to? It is 0.12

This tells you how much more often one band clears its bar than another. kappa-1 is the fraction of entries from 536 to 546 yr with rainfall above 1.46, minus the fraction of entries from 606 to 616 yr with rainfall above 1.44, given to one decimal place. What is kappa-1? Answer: -1.0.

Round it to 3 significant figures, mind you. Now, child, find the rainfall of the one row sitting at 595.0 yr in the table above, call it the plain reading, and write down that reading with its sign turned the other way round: -1.44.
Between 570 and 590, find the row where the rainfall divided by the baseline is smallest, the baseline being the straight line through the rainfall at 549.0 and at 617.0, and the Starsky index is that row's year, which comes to 585.0 yr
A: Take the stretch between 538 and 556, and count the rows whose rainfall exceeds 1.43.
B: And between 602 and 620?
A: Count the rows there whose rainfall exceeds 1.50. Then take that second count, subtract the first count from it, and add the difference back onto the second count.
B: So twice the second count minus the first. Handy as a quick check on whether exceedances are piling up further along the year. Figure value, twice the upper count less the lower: 15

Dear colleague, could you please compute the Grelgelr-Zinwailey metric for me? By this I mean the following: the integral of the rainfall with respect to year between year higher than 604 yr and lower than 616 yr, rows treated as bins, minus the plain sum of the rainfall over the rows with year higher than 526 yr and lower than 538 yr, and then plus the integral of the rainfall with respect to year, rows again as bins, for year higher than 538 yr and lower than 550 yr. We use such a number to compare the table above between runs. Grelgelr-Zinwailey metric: 28.2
